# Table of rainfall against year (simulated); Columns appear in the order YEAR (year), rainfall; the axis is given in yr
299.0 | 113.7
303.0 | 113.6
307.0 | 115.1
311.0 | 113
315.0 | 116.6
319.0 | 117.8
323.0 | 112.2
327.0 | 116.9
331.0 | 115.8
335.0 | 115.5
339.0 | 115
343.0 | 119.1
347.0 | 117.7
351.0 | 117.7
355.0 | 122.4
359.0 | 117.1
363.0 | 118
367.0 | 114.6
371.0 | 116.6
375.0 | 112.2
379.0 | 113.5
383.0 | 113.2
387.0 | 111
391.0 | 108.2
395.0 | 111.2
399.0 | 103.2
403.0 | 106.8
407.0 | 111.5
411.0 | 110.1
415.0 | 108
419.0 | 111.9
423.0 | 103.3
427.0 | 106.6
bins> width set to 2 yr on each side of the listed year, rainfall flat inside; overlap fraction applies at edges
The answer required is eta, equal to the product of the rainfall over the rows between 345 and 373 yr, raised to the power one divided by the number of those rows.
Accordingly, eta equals 118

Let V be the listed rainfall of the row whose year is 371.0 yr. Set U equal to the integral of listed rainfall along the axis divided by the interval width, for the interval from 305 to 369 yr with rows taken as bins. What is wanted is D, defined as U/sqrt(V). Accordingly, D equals 10.8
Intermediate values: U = 117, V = 116.6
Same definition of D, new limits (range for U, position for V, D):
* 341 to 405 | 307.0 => 10.6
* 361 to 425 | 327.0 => 10.3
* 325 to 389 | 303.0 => 10.9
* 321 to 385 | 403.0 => 11.2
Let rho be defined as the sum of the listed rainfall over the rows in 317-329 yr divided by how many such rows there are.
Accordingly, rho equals 116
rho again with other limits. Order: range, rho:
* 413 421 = 110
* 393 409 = 108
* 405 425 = 109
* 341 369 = 118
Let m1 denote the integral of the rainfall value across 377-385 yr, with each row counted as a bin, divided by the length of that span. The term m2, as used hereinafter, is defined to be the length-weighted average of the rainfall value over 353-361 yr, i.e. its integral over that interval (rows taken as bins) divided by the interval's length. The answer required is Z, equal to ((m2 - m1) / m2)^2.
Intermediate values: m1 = 113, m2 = 120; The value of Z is 0.0029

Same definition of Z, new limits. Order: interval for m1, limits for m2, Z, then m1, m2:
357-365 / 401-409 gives 0.0059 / 118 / 109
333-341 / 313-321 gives 0.0003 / 115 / 117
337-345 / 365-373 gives 0.0002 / 117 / 116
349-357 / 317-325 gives 0.0019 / 120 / 115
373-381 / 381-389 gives 0.0000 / 113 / 112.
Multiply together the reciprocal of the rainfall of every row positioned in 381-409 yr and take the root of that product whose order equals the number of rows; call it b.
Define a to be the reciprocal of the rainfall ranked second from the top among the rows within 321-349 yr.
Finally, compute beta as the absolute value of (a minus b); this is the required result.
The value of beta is 0.0005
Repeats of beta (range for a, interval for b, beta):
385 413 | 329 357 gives 0.0009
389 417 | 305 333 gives 0.0007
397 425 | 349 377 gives 0.0011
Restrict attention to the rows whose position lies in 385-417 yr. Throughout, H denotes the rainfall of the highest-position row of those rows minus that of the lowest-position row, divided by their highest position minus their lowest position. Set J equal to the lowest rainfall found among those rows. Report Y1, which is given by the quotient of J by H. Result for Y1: -963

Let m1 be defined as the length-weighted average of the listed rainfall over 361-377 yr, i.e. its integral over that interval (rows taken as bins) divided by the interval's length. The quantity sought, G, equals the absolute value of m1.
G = 115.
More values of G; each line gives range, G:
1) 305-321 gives 116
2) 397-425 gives 108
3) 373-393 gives 112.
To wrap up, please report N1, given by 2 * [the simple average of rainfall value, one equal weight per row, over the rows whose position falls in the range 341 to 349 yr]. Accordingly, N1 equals 237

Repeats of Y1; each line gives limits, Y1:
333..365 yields 1288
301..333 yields 1428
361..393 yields -309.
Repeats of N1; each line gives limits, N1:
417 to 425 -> 215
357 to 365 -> 235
